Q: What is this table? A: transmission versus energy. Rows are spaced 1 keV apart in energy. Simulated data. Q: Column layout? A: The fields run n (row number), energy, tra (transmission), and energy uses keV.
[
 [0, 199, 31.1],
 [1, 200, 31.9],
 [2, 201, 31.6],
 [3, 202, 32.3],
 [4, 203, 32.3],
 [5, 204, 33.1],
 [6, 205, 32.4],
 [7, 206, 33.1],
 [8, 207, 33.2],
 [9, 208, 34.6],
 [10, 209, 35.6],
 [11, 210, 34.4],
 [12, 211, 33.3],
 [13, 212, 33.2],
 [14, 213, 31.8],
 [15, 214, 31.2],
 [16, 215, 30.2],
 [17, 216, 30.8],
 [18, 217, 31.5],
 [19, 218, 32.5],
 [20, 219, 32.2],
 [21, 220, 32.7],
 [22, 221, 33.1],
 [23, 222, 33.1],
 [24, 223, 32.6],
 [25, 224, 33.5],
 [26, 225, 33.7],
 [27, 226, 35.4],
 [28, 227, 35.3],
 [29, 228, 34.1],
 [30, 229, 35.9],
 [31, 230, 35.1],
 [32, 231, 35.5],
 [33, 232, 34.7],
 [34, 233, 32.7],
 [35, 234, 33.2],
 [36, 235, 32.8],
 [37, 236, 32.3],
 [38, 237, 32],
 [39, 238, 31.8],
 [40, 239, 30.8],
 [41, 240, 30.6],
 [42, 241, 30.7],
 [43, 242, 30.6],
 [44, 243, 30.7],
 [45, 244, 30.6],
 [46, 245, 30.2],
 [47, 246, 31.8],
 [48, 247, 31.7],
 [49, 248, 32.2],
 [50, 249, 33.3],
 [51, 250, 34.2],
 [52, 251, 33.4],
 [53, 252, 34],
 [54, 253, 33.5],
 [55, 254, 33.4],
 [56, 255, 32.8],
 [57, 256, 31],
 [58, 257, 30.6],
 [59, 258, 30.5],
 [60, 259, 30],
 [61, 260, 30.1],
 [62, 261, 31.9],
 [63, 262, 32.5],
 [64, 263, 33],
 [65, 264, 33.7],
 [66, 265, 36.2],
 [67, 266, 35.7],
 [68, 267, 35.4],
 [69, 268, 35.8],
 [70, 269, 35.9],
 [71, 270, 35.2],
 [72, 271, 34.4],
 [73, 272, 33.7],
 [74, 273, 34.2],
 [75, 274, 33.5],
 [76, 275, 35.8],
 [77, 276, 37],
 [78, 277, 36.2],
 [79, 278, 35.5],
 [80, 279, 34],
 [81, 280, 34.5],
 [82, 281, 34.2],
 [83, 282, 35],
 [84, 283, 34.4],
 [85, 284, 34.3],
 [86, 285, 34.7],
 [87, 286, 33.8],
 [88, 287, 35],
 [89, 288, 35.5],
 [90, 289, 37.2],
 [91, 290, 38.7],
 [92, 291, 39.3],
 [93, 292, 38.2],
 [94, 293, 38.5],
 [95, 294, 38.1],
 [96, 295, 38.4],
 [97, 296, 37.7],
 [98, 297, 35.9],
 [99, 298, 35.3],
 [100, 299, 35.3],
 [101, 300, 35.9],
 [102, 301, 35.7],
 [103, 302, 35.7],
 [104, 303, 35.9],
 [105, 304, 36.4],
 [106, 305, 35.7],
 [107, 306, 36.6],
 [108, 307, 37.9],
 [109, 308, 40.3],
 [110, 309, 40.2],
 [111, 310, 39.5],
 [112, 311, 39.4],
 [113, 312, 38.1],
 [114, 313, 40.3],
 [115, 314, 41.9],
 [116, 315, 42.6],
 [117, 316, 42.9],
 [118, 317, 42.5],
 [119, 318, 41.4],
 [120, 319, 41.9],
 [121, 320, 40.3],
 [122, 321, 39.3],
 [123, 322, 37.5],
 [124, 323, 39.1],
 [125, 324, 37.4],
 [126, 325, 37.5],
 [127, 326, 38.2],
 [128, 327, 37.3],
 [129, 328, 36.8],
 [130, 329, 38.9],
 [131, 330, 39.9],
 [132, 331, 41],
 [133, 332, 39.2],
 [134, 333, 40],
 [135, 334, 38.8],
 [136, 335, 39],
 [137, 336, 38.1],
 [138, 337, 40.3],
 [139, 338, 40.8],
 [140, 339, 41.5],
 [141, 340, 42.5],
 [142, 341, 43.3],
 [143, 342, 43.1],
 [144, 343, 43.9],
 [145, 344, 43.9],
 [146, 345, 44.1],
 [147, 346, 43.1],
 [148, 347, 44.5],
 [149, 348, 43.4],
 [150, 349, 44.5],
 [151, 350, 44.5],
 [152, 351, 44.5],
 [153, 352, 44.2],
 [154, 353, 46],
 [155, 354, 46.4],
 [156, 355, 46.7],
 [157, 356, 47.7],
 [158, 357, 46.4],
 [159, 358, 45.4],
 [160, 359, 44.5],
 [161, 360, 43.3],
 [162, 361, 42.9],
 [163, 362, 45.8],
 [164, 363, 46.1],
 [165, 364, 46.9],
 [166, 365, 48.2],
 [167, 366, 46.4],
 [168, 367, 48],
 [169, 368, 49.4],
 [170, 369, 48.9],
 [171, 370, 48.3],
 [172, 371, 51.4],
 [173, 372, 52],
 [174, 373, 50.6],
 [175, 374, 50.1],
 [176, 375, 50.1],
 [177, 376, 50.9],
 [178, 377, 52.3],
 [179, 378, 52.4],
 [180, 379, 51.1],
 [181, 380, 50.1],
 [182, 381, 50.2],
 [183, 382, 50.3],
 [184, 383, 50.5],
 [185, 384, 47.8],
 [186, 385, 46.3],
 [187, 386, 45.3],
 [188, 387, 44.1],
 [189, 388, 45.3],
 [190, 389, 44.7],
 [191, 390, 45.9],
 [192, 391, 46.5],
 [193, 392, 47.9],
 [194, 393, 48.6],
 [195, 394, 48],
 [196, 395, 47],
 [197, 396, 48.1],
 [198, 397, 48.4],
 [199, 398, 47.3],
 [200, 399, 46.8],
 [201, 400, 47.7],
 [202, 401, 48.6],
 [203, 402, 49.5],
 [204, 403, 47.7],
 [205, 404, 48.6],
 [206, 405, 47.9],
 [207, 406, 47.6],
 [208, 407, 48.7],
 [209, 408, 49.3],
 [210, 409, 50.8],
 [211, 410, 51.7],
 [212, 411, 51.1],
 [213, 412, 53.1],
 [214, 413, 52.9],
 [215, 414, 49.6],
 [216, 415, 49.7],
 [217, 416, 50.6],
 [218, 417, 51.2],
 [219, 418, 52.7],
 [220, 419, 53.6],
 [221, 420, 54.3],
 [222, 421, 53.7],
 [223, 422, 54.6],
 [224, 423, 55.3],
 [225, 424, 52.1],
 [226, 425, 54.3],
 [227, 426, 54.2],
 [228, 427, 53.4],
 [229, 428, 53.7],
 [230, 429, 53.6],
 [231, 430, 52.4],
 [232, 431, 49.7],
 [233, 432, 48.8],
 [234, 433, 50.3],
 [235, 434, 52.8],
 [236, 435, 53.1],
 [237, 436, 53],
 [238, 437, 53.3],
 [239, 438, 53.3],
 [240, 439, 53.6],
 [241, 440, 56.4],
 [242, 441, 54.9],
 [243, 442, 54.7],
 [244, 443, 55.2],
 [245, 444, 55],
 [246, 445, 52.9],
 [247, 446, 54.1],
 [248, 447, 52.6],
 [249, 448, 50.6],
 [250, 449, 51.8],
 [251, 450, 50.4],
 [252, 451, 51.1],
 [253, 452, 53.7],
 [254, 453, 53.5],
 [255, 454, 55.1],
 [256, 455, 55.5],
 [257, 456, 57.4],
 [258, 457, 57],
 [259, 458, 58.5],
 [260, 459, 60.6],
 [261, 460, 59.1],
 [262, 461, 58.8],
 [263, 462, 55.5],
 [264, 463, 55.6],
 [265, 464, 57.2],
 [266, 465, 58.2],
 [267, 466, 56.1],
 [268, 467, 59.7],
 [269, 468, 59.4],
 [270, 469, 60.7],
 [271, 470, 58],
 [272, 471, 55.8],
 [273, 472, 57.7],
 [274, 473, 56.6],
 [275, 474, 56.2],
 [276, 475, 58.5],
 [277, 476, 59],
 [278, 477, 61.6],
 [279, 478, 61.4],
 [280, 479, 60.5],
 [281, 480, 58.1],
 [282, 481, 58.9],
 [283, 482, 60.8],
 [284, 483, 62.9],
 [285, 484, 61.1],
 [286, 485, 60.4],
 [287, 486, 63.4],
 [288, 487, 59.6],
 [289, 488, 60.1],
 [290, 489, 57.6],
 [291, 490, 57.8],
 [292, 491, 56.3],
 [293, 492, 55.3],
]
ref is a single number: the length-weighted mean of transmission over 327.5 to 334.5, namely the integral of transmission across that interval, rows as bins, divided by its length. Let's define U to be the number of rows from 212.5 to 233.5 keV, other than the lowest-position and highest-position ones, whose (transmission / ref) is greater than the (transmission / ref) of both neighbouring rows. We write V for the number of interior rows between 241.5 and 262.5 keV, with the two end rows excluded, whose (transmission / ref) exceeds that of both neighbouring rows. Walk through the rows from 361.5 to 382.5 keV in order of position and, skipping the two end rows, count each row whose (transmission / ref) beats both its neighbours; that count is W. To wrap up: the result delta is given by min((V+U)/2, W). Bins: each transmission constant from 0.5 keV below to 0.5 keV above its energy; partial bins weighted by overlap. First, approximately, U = 4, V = 4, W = 4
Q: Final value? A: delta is 4.0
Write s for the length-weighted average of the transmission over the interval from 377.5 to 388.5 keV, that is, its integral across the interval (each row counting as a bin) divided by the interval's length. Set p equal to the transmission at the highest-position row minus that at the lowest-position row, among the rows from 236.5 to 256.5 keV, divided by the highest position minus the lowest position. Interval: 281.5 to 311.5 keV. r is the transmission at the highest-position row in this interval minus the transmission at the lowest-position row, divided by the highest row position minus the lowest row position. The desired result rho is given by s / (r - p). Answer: 237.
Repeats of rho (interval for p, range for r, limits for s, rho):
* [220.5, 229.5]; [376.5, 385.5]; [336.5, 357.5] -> -40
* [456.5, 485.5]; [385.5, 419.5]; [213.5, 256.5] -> 251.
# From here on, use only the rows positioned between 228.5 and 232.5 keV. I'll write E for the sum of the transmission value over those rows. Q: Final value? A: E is 141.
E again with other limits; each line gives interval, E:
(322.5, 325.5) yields 114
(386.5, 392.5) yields 274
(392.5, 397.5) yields 240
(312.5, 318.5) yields 252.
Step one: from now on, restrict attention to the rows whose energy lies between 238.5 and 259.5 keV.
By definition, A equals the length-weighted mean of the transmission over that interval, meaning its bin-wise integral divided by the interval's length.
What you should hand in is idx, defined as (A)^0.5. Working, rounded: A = 32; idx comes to 5.63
